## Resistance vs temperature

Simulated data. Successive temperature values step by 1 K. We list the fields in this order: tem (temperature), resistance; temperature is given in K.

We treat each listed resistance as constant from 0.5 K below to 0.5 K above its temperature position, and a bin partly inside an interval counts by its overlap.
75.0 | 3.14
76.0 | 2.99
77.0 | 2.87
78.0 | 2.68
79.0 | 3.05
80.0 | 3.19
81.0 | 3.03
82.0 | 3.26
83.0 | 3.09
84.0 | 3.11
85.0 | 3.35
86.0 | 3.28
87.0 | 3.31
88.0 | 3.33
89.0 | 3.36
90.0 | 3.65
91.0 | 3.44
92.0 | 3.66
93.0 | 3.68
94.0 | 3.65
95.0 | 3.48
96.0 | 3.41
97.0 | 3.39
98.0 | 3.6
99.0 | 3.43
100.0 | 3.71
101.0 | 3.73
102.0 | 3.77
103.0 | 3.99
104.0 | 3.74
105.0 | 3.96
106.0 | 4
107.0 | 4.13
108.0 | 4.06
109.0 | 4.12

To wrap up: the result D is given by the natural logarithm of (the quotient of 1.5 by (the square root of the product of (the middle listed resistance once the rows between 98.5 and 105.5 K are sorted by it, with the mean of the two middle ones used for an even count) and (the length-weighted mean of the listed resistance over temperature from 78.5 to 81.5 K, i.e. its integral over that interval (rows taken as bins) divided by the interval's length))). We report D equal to -0.818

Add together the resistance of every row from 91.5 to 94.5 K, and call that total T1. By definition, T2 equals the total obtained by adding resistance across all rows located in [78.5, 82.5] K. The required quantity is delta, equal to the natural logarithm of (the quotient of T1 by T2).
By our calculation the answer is -0.13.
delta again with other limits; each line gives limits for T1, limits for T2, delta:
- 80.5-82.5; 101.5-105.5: -0.90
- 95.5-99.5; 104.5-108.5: -0.16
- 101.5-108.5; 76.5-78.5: 1.61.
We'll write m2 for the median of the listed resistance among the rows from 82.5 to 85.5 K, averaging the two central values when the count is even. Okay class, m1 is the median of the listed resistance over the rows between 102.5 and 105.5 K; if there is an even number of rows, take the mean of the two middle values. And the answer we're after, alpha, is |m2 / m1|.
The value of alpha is 0.79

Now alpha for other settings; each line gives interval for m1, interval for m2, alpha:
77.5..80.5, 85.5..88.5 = 1.09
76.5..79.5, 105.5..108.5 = 1.41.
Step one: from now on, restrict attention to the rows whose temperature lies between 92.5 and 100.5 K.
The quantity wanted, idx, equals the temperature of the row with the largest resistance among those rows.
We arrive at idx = 100.0 K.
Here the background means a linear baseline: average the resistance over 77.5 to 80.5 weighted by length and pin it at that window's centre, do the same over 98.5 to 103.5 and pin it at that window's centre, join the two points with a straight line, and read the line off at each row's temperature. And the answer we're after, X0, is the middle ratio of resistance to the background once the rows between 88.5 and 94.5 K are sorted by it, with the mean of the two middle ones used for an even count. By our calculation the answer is 1.06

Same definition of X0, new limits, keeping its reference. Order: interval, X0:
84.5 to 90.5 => 1.02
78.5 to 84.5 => 1.01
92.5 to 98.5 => 0.99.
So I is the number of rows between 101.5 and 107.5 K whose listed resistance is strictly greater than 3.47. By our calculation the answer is 6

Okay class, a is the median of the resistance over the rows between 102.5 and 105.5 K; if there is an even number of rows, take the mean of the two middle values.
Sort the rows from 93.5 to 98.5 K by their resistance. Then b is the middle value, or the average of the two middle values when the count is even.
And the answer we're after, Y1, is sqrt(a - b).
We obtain 0.69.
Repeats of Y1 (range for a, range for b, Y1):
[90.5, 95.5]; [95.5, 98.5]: 0.49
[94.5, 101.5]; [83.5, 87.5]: 0.43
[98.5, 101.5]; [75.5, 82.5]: 0.82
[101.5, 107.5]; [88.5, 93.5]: 0.57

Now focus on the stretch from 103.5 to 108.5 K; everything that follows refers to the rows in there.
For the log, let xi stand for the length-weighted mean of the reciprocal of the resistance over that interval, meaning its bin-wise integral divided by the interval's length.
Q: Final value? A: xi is 0.252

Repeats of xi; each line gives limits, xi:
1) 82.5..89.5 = 0.307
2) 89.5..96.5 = 0.281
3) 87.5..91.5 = 0.291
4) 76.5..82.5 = 0.333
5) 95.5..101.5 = 0.283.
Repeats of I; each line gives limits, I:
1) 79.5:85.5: 0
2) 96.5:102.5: 4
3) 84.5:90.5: 1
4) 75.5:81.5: 0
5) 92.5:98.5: 4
